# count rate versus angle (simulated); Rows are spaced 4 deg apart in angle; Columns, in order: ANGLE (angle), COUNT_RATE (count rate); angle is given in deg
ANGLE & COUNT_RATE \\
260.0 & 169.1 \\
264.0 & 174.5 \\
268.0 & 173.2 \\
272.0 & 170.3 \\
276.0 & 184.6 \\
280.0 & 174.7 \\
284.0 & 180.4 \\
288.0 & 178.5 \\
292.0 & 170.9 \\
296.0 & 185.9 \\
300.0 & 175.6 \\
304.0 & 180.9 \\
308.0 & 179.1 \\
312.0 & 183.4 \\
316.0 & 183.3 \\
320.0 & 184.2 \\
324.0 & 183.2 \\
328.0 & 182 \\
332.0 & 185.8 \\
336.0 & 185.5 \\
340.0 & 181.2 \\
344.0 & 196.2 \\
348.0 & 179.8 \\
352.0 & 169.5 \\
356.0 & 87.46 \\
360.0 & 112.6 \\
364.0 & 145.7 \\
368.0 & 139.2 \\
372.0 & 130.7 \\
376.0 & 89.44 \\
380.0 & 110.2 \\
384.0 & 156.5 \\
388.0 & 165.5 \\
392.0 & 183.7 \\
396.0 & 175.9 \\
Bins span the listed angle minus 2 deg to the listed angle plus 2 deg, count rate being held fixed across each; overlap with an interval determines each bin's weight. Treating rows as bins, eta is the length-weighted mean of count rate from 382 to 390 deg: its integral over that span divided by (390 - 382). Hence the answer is 161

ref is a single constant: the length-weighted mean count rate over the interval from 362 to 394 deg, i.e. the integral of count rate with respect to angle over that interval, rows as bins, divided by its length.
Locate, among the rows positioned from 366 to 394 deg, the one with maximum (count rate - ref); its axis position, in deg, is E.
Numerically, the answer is 392.0 deg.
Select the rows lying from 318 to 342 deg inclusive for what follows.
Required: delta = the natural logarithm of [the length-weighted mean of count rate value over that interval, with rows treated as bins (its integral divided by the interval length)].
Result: 5.21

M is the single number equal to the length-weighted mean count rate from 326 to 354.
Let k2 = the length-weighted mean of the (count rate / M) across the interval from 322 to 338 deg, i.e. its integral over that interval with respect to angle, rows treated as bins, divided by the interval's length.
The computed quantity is 1.01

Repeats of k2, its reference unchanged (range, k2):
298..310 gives 0.98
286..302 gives 0.97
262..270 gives 0.95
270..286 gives 0.97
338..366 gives 0.84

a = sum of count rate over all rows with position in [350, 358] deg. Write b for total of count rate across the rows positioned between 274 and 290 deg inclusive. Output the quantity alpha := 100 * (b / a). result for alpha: 279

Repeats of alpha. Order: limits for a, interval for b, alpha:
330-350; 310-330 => 99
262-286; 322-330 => 35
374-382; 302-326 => 548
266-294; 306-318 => 44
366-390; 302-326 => 138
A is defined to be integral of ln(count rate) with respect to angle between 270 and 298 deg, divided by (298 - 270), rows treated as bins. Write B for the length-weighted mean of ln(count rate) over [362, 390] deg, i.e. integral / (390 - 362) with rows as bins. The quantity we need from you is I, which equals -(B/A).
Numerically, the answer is -0.94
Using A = 5.2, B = 4.88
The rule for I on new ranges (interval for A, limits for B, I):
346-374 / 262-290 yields -1.06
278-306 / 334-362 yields -0.97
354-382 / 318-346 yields -1.10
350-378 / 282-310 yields -1.08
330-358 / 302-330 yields -1.02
